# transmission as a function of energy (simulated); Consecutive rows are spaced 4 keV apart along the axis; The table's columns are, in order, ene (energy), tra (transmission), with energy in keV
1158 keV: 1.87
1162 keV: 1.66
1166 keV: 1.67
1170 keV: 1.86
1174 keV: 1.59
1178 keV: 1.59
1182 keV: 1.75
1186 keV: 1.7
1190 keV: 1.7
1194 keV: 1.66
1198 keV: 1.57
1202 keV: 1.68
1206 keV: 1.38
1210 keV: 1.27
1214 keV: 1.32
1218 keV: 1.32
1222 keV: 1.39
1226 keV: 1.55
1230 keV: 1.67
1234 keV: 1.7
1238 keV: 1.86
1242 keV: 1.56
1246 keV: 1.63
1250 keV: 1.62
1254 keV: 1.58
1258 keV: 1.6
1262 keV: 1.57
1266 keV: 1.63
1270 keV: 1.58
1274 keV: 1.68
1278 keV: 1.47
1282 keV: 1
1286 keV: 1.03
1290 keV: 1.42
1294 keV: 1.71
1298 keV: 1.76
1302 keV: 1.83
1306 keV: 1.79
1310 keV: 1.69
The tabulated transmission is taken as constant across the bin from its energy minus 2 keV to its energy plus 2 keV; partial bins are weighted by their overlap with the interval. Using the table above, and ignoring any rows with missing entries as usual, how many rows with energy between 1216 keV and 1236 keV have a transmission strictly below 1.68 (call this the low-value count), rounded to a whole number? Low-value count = 4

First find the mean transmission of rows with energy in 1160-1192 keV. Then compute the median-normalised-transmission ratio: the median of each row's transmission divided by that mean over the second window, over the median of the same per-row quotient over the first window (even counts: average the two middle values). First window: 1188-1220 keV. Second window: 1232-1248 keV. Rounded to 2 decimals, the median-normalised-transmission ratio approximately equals 1.13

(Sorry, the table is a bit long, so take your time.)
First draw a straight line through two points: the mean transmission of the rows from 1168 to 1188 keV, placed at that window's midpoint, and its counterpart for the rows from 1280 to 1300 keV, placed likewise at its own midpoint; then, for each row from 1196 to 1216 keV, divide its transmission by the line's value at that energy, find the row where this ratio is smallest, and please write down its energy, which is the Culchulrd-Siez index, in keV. 1210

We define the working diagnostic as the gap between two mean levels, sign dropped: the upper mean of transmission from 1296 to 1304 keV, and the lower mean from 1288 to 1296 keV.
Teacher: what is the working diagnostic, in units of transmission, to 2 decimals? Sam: 0.23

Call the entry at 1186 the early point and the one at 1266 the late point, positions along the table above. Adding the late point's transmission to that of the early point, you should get 3.33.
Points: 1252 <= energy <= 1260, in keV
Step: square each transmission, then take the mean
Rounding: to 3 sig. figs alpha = 2.53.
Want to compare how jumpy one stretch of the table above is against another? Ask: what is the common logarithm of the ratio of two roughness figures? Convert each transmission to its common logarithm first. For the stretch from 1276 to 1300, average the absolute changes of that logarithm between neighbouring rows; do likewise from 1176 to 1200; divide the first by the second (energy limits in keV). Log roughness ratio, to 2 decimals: 0.67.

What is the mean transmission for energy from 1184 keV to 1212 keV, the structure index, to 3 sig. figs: 1.57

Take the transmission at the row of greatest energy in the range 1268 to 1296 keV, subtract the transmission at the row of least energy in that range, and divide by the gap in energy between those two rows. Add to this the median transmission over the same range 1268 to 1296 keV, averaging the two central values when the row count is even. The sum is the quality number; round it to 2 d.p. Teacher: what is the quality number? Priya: 1.48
